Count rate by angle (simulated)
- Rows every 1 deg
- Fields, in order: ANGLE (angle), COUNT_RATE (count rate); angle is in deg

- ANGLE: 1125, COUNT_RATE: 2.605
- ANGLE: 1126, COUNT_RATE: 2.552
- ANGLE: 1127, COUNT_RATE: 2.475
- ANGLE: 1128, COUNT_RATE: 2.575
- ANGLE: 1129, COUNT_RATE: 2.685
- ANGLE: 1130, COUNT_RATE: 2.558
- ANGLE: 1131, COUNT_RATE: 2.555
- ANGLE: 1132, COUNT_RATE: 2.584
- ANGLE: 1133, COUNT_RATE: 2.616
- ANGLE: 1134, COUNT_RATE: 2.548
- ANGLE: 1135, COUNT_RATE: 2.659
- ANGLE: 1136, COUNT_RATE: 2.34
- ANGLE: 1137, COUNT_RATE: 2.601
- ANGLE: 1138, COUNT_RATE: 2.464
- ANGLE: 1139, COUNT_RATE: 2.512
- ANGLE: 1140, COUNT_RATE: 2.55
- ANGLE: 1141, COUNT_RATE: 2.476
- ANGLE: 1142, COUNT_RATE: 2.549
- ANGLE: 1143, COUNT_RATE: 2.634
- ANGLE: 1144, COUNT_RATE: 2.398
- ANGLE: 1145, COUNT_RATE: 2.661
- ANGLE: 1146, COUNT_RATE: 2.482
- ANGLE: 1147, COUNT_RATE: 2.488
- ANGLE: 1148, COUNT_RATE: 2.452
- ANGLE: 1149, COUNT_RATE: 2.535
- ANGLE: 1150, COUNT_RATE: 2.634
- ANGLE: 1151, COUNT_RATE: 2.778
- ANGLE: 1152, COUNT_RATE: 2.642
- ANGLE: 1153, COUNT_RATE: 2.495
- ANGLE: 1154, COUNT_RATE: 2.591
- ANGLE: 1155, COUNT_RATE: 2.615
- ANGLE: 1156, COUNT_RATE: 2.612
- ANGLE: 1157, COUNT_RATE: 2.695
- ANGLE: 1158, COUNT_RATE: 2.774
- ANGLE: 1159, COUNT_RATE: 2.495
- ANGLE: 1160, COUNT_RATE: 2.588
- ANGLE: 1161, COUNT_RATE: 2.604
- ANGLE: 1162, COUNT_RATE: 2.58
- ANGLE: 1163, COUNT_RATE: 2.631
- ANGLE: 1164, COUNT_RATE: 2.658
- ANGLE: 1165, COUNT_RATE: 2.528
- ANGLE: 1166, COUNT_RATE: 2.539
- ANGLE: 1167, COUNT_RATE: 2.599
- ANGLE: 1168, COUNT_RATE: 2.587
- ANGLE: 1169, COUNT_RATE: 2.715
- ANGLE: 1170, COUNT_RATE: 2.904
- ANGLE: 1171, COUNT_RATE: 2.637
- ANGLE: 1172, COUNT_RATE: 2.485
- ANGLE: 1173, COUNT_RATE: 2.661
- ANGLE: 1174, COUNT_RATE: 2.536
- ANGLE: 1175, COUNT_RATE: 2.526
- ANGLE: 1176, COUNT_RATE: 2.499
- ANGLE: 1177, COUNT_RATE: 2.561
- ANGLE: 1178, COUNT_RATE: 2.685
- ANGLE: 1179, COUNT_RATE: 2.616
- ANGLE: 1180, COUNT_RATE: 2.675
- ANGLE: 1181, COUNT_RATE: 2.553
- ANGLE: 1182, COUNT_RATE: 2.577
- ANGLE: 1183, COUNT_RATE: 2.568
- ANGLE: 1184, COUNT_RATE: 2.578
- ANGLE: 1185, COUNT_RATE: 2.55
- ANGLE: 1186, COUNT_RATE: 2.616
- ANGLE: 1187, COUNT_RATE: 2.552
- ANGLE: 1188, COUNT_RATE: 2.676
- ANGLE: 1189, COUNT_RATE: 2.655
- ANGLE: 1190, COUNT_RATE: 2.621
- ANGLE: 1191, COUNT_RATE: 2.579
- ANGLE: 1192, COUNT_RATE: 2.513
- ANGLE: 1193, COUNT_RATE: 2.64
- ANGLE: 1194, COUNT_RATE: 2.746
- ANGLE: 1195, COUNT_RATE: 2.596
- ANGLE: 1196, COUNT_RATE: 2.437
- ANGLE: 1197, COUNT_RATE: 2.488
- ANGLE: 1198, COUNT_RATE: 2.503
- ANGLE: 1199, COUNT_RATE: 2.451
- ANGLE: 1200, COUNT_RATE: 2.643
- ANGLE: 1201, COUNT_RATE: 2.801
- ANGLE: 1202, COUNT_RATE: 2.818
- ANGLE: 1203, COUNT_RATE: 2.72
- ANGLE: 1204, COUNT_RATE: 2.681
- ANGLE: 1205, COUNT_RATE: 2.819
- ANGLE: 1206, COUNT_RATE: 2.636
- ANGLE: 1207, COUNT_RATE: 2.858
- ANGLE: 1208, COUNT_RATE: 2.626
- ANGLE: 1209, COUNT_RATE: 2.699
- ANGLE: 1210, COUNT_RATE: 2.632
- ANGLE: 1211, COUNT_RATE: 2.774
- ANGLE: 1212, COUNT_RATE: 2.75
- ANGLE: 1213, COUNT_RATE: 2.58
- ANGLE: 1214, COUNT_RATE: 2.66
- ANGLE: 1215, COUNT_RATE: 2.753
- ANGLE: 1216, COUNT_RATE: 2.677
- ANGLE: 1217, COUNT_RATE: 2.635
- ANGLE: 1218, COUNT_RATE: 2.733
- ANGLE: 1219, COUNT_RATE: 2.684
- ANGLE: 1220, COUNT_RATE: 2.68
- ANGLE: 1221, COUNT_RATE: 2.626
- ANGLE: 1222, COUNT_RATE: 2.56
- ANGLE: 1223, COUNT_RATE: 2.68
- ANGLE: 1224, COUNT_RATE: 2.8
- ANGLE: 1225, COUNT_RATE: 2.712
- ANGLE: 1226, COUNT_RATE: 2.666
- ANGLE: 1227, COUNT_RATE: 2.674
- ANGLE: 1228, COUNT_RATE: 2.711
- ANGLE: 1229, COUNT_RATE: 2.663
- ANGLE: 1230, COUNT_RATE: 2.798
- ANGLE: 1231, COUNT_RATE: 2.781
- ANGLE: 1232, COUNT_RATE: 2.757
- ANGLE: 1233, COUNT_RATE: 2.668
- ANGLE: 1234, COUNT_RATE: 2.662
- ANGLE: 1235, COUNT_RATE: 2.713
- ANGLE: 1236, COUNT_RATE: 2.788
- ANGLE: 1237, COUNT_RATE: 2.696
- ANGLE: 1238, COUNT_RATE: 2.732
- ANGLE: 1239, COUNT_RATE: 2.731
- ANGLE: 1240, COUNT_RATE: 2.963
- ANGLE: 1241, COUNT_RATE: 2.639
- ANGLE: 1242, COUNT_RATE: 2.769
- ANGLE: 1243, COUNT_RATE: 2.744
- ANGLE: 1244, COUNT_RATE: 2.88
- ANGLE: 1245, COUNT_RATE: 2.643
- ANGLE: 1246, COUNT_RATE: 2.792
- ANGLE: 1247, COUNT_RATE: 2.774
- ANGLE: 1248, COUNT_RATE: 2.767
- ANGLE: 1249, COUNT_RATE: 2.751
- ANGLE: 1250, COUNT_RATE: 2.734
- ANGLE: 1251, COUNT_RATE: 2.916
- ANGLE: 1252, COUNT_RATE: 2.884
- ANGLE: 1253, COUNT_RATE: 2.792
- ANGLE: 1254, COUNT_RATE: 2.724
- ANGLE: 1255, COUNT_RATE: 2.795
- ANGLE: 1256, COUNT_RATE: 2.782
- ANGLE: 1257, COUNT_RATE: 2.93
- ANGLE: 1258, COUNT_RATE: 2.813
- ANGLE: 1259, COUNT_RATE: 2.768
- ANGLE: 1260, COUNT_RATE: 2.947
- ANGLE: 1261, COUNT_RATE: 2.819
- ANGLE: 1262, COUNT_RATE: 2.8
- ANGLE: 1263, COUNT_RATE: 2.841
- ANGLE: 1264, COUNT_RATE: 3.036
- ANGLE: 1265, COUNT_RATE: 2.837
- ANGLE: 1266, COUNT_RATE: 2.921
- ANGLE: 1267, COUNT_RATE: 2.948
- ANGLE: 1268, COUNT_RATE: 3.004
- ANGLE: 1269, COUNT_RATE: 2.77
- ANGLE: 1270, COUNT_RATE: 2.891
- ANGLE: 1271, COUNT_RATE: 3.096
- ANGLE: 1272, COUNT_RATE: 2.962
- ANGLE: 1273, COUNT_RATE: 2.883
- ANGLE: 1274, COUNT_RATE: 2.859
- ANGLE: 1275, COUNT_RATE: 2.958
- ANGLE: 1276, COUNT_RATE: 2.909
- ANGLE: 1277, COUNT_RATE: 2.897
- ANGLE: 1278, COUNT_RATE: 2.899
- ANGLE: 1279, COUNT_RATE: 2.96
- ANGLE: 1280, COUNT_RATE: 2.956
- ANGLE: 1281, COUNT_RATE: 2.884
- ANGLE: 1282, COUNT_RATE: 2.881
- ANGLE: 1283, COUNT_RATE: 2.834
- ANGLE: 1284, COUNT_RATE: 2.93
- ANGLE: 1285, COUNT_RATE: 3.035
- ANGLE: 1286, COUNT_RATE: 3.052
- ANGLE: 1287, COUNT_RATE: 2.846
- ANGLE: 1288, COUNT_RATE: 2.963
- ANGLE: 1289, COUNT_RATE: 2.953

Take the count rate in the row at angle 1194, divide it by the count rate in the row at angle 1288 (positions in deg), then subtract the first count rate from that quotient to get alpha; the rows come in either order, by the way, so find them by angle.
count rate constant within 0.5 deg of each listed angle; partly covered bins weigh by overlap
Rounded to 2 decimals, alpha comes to -1.82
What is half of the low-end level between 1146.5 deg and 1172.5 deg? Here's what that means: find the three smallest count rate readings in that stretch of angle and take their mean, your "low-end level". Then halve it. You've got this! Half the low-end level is 1.24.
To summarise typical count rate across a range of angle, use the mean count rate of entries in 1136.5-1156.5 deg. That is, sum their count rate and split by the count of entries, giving 2.56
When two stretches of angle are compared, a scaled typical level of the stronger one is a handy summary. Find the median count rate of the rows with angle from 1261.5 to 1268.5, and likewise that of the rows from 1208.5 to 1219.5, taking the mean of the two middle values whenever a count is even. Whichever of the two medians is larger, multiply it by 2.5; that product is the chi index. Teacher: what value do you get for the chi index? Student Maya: 7.3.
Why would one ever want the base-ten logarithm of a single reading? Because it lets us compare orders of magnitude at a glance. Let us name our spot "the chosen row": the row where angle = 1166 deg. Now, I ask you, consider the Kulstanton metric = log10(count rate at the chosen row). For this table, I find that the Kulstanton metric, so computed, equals 0.40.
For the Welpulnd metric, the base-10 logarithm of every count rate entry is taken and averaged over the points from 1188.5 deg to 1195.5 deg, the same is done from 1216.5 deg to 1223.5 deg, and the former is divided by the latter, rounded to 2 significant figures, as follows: 0.99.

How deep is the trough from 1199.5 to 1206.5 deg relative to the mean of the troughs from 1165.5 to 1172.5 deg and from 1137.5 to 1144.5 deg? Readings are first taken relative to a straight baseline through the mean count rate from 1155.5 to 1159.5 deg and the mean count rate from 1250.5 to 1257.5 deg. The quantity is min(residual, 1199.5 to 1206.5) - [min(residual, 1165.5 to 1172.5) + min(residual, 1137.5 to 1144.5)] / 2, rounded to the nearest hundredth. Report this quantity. 0.10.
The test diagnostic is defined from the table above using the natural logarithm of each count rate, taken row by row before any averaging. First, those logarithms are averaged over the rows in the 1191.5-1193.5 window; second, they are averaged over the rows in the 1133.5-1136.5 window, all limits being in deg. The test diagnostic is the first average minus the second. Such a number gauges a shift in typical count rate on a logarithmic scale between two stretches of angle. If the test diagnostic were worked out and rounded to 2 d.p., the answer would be 0.02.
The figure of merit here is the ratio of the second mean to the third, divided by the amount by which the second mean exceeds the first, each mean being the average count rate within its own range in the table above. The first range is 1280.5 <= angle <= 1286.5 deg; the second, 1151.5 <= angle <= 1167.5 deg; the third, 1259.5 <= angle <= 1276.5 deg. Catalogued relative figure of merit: -3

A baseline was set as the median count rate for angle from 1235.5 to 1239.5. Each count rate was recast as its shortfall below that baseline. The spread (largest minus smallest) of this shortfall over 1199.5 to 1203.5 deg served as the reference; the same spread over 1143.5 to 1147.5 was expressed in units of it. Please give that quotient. 1.5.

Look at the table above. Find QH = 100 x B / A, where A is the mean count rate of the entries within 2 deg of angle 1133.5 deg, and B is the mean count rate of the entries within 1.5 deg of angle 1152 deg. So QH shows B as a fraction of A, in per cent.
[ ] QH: 101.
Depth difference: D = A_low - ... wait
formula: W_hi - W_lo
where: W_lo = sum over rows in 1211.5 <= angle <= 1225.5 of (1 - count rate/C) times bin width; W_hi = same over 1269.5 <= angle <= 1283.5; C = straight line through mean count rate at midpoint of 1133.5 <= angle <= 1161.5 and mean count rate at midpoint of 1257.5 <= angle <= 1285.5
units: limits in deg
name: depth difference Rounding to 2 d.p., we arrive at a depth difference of -0.41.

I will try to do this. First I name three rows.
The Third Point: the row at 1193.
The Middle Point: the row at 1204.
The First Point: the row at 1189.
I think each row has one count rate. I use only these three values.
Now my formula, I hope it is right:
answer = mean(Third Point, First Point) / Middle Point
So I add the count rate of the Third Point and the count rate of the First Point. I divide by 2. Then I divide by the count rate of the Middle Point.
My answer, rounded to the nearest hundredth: 0.99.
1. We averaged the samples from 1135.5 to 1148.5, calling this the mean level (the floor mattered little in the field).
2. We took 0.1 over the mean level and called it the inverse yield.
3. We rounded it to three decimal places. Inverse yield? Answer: 0.040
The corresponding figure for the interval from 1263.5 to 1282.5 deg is 0.034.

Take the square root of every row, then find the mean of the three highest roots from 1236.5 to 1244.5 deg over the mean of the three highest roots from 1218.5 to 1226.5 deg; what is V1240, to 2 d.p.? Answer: 1.03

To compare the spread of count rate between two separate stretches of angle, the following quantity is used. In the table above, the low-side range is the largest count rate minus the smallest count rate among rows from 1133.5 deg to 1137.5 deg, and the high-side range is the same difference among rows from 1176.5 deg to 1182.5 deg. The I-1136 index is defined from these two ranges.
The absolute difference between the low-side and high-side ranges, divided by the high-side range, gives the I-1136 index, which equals 1.4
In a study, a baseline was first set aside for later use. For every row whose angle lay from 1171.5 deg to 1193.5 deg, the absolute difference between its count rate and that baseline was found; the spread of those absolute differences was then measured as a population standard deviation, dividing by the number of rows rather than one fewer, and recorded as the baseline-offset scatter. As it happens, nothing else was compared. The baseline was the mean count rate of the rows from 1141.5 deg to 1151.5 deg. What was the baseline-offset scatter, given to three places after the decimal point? 0.039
